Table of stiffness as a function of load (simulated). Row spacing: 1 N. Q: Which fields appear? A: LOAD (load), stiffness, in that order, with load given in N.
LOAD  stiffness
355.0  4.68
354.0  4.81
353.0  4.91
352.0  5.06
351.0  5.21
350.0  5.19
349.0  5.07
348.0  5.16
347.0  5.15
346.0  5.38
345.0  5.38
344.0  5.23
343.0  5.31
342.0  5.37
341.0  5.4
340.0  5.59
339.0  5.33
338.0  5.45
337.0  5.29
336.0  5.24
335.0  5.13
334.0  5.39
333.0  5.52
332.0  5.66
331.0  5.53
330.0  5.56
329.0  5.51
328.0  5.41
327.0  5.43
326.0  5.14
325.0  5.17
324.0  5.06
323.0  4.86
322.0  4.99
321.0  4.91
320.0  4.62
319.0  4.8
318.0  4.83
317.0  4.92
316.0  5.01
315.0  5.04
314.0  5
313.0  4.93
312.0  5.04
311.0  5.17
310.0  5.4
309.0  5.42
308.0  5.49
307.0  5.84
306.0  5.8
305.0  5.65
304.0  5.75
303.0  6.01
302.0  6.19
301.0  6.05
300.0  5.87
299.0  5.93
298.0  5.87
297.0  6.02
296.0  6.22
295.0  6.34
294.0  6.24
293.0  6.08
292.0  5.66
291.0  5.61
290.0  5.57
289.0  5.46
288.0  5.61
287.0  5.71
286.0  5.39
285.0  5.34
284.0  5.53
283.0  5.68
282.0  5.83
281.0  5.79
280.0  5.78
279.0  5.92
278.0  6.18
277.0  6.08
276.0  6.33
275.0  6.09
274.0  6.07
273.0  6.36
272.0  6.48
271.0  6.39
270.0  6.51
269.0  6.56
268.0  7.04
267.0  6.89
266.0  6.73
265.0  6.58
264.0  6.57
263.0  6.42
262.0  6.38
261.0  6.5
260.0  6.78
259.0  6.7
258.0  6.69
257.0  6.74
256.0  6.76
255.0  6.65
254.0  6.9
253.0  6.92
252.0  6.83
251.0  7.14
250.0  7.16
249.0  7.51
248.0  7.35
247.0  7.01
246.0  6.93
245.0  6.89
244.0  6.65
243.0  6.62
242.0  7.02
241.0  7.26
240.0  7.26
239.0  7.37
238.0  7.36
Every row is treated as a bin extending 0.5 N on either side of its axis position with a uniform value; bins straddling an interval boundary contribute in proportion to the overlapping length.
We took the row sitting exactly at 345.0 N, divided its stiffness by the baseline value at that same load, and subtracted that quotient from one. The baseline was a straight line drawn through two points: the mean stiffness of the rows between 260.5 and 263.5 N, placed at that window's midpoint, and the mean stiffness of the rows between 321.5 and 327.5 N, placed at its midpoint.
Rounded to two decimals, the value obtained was -0.15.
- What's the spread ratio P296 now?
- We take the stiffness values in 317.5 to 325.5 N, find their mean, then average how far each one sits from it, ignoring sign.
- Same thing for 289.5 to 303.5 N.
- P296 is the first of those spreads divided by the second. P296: 0.7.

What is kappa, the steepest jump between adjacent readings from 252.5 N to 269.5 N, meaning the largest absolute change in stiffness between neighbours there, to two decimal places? 0.48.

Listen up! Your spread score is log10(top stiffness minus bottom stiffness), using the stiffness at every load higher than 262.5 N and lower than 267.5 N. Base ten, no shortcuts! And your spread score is -0.33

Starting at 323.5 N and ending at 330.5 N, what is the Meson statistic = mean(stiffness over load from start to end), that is 5.3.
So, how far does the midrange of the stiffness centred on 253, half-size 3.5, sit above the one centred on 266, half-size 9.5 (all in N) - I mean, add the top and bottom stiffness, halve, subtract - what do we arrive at 0.35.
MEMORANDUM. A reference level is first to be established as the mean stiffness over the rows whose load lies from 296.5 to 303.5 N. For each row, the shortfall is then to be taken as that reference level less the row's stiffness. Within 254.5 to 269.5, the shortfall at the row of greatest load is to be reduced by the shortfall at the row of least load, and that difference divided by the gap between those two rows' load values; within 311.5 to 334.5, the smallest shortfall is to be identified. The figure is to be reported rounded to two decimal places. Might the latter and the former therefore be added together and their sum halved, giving 0.17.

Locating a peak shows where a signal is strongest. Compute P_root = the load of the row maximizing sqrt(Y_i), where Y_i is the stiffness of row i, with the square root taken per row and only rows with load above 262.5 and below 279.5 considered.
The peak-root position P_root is 268.0 N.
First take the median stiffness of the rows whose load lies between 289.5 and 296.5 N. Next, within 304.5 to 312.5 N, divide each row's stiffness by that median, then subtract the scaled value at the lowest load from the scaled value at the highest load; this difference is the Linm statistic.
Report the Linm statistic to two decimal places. -0.10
